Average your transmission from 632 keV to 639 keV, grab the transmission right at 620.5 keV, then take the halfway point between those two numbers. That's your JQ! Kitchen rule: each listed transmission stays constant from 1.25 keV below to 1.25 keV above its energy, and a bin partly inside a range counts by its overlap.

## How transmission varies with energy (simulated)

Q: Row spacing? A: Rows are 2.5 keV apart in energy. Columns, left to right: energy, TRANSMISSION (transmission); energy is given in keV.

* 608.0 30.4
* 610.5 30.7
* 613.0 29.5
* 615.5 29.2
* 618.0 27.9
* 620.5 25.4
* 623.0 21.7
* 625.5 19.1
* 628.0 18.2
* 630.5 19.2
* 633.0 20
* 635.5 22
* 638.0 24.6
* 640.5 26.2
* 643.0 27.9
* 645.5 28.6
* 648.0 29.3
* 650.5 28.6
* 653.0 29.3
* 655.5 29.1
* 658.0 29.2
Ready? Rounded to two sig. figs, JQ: 24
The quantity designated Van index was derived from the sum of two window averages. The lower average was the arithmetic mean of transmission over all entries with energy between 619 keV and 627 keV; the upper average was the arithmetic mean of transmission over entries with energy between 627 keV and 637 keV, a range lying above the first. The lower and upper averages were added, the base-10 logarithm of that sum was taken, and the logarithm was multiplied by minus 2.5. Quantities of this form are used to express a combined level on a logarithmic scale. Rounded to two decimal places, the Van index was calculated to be -4.06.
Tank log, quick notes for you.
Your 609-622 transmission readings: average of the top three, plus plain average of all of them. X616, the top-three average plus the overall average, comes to 58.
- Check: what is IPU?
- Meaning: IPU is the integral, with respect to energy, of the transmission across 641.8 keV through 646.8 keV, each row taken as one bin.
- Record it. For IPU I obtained 141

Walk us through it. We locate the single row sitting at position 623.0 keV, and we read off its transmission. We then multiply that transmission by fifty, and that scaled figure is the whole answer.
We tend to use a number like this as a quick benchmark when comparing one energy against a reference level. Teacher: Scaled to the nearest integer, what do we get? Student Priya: 1085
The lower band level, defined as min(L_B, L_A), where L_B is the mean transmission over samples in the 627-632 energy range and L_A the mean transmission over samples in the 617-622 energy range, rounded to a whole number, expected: 19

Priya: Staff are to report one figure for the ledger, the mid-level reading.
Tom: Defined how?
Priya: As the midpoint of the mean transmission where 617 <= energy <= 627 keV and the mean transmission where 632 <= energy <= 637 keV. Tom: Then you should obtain 22.3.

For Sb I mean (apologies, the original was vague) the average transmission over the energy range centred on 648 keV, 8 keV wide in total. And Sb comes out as 28.8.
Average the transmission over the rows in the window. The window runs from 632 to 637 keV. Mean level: 21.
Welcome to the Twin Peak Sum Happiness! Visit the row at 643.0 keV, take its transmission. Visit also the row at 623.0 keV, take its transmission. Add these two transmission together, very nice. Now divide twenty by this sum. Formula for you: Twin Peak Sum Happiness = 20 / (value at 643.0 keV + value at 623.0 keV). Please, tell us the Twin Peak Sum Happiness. 0.40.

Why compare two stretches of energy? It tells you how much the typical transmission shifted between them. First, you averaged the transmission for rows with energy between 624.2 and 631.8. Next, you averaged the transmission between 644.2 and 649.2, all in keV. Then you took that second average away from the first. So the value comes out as -10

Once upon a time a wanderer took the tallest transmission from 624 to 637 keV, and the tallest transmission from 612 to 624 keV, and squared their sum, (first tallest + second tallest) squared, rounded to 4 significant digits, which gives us 2652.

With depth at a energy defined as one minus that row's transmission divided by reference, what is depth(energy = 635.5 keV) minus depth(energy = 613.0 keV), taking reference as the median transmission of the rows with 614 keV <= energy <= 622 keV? 0.27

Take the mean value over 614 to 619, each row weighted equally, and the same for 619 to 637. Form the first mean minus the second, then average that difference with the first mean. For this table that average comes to 18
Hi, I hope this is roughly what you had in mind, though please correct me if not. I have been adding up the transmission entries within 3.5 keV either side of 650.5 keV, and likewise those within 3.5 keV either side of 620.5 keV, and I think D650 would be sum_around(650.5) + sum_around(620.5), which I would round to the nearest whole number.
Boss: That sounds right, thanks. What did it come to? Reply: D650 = 162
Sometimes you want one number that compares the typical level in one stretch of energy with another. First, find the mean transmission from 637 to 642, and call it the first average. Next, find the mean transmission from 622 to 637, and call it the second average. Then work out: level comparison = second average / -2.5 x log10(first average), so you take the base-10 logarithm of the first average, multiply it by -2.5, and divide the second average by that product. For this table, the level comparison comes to -5.7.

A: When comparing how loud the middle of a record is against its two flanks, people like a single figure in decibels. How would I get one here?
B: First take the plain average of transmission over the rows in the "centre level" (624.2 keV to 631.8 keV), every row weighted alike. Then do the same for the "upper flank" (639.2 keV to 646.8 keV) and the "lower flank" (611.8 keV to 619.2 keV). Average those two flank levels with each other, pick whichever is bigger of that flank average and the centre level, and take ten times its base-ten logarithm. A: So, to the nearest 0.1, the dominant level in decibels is 14.5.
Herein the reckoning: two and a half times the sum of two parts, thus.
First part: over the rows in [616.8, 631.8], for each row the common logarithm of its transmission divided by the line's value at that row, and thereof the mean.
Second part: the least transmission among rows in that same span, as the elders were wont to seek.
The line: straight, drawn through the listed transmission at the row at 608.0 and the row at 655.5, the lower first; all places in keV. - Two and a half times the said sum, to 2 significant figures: 45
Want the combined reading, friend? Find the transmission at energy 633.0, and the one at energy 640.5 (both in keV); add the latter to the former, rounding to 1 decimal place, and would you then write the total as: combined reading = 46.2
